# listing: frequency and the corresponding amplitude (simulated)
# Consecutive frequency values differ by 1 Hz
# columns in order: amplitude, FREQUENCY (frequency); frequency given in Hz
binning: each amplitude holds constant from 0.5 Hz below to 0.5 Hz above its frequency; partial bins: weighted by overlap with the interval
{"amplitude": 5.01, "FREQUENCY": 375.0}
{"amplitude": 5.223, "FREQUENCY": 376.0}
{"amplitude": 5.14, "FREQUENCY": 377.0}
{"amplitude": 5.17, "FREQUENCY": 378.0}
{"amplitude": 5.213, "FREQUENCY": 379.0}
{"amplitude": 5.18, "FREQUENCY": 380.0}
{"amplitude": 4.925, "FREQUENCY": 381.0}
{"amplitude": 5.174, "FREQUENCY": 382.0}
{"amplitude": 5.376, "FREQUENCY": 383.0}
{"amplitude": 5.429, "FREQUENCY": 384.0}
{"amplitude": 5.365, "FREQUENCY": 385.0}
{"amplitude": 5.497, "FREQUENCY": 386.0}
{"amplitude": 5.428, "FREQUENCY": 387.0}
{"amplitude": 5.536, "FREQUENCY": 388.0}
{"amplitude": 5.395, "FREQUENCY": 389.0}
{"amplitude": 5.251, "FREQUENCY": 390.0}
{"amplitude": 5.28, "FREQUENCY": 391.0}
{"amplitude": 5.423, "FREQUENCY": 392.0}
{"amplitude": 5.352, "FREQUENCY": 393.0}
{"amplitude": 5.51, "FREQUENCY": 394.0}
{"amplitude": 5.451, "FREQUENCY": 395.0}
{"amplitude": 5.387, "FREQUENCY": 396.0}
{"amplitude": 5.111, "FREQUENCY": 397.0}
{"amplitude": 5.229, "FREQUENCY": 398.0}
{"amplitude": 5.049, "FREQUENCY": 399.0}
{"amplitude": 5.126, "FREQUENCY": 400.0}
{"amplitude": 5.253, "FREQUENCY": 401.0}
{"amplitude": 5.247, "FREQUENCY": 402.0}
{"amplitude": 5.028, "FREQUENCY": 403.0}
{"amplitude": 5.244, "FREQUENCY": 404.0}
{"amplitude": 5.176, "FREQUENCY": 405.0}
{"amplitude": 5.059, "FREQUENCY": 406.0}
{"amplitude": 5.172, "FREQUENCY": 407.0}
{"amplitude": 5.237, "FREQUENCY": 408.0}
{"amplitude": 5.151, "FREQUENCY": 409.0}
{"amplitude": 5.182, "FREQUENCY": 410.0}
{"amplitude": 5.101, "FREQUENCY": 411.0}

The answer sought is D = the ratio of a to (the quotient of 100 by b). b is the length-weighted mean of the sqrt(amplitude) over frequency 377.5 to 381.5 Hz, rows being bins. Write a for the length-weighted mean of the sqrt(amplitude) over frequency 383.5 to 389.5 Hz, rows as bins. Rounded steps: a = 2.333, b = 2.26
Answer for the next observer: 0.0528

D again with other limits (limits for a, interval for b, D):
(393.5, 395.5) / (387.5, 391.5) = 0.0542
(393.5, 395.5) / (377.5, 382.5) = 0.0530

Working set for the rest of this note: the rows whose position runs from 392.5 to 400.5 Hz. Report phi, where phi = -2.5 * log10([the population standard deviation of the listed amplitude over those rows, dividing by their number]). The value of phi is 2.0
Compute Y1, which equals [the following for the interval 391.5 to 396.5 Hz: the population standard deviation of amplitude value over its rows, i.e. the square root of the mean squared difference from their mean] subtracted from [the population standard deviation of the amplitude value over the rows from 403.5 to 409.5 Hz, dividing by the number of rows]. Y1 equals 0.01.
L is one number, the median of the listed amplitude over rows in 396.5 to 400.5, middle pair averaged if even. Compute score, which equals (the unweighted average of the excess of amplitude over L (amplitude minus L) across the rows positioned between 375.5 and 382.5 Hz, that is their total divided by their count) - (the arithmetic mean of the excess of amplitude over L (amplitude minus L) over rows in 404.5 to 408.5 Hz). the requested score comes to -0.01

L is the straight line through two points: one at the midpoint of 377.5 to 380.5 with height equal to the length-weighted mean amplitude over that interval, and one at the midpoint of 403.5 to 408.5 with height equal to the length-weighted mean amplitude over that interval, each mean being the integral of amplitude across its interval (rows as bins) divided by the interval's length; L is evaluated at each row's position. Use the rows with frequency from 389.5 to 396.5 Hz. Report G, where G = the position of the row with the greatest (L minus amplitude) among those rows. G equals 390.0 Hz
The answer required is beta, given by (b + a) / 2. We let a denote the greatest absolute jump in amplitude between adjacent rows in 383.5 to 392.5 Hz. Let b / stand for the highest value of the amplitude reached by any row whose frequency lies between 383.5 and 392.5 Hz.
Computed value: 2.84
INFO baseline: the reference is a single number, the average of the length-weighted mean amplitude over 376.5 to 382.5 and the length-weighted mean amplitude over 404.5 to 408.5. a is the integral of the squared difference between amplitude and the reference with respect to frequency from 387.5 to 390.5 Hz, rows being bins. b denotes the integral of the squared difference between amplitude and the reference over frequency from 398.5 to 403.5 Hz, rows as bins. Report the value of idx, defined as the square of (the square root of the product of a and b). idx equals 0.010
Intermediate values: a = 0.22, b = 0.045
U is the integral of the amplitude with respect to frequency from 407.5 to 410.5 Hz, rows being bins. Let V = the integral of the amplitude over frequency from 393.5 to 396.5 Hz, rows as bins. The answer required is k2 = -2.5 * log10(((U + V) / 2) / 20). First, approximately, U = 15.6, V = 16.35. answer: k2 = 0.245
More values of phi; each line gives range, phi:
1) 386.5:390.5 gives 2.5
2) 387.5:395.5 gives 2.6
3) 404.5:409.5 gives 3.1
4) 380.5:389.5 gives 1.9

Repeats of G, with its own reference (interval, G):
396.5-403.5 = 403.0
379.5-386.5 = 381.0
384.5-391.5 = 390.0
